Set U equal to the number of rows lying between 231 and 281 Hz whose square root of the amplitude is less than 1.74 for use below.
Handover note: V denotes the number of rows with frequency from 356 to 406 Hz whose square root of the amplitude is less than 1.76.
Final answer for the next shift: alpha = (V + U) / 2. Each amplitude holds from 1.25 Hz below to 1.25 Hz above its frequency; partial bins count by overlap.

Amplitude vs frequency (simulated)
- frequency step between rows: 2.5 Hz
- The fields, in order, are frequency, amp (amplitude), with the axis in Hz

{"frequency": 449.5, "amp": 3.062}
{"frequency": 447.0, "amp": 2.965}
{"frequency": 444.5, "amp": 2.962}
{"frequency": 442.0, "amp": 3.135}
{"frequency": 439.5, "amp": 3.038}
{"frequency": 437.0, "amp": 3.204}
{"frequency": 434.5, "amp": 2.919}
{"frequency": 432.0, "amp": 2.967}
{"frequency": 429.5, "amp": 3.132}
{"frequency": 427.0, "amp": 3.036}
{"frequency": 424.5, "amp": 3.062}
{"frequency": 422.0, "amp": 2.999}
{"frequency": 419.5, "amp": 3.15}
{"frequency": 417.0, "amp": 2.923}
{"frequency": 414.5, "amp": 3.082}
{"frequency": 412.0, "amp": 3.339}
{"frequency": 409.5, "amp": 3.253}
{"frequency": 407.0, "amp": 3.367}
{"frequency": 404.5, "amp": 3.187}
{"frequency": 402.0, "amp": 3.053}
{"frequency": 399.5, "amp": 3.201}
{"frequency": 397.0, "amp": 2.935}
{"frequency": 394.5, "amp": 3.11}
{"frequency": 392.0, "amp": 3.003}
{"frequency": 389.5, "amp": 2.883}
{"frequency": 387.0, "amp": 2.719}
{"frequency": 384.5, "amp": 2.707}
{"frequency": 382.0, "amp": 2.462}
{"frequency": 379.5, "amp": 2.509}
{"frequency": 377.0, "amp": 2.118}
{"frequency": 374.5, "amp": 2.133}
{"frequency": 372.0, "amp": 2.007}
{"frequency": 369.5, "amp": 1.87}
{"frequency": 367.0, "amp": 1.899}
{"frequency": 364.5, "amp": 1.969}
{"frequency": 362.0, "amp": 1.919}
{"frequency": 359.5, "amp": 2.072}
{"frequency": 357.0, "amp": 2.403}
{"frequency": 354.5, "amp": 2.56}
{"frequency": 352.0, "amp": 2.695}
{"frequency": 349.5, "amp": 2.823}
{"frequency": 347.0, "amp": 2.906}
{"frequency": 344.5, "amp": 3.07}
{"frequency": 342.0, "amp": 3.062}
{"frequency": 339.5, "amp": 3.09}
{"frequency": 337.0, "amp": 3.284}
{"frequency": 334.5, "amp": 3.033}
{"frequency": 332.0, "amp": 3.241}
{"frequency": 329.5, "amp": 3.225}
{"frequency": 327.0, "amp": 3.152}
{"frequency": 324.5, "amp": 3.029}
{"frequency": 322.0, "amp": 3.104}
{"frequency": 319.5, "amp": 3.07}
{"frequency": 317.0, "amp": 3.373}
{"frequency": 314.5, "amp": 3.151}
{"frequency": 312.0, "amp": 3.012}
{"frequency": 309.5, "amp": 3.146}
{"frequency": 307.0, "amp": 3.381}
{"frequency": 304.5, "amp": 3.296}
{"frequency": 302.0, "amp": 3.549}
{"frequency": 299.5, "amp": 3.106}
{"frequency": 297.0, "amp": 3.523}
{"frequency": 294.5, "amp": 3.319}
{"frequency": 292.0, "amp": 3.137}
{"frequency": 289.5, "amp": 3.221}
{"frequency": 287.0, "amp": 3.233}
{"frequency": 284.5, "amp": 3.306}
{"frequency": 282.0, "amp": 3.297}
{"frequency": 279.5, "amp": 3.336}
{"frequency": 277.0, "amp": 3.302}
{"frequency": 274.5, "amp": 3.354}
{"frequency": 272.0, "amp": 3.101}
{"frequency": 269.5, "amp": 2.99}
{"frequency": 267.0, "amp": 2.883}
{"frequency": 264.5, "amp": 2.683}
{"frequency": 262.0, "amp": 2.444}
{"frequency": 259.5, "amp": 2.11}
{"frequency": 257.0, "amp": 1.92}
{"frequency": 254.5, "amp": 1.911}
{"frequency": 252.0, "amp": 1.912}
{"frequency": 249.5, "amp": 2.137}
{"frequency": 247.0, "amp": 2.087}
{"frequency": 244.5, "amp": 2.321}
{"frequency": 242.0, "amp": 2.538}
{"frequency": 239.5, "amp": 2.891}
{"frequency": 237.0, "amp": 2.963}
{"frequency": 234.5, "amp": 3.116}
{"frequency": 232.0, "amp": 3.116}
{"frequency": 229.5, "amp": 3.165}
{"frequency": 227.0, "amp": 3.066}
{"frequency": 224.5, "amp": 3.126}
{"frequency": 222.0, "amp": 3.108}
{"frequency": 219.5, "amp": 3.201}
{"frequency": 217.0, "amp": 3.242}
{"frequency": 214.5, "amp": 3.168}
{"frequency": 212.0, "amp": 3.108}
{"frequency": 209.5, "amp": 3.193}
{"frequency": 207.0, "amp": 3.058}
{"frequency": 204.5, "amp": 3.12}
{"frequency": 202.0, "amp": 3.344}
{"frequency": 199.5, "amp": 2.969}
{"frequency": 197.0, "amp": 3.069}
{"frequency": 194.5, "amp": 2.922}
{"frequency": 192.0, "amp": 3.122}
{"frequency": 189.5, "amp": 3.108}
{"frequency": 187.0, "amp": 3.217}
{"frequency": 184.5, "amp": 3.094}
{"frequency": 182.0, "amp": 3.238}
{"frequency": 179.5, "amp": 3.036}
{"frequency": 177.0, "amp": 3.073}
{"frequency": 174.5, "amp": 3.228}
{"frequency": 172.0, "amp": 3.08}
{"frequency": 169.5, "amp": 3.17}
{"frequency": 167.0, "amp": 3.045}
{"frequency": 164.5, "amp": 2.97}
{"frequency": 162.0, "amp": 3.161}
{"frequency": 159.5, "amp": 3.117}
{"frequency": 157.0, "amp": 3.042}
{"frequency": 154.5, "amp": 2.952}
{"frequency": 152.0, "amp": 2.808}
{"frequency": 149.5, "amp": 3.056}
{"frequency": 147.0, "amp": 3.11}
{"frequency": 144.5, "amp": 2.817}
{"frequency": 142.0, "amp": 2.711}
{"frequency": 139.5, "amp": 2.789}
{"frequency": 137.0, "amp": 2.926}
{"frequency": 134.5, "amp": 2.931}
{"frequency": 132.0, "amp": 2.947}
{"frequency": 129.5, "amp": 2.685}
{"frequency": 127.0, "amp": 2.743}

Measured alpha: 15.5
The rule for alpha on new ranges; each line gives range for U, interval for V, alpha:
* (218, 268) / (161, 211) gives 11.5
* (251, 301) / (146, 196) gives 9.5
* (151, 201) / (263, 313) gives 4.5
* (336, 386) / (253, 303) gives 11.5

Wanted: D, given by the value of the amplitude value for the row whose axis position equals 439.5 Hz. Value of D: 3.038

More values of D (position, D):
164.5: 2.97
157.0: 3.042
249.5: 2.137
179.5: 3.036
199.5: 2.969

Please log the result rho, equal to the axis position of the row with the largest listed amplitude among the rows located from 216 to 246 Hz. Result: 217.0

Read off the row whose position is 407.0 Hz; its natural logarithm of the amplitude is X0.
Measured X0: 1.21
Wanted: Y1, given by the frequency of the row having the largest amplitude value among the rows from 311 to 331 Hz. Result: 317.0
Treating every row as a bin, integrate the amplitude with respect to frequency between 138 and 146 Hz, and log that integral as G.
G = 22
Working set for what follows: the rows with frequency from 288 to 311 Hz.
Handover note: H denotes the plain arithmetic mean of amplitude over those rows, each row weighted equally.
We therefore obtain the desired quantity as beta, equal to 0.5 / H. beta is 0.152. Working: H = 3.30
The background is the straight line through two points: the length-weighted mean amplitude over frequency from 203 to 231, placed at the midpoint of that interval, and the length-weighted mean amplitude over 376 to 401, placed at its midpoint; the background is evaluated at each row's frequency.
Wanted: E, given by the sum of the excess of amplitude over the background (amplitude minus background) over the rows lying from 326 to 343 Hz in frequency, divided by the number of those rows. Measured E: 0.27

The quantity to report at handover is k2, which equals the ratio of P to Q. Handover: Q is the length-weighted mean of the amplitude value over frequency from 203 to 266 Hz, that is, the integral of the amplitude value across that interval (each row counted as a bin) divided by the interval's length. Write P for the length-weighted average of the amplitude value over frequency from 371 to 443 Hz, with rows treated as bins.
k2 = 1.06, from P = 2.92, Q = 2.75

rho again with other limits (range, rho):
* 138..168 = 162.0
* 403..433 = 407.0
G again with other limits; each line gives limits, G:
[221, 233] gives 37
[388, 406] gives 55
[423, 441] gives 55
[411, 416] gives 16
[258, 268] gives 25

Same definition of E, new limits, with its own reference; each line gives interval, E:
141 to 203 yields -0.18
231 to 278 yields -0.44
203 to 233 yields 0.00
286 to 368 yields 0.06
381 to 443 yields 0.31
